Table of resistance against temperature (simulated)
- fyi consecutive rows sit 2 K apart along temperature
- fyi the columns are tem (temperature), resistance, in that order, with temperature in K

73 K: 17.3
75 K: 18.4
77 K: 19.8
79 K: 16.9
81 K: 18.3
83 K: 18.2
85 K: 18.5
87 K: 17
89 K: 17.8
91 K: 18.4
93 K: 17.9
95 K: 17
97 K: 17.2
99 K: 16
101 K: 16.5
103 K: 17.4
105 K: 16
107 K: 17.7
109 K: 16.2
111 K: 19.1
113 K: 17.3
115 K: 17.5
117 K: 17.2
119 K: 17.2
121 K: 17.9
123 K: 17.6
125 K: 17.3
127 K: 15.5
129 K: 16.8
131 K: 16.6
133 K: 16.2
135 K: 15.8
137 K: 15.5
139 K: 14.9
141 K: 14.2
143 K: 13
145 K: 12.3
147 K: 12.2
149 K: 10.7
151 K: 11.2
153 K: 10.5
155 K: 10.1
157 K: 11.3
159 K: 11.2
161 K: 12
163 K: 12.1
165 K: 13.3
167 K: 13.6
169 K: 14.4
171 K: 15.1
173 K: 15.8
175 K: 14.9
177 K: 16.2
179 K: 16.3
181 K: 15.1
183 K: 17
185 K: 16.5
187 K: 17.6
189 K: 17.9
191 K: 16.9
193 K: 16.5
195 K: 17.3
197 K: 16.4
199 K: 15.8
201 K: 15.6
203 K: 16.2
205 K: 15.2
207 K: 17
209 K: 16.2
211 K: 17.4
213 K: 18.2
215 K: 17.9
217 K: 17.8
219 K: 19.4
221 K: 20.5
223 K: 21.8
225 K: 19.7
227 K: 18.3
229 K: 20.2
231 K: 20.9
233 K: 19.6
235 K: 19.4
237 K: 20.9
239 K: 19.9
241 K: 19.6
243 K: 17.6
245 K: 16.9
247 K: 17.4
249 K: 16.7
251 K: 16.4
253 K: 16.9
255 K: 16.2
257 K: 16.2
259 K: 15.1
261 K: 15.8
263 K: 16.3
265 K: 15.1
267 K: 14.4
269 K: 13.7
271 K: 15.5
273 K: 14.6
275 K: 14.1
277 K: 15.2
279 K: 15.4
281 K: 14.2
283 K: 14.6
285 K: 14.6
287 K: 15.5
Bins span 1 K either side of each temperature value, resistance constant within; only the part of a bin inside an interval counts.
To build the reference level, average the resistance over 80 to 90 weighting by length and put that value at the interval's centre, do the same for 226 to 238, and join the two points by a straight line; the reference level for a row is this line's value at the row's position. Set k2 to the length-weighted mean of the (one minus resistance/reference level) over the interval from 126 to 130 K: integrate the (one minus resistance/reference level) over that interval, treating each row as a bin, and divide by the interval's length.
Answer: 0.13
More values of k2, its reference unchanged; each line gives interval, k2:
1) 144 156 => 0.41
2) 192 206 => 0.17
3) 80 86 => -0.02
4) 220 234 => -0.02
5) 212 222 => 0.05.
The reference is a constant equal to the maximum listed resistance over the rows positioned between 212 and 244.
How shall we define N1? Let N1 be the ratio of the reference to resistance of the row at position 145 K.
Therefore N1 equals 1.77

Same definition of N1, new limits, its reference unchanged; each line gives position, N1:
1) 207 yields 1.28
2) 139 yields 1.46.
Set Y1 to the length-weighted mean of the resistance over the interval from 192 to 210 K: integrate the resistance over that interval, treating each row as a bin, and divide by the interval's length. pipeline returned 16.2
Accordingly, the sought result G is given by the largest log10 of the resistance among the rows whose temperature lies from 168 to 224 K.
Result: 1.34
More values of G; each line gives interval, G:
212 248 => 1.34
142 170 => 1.16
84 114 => 1.28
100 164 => 1.28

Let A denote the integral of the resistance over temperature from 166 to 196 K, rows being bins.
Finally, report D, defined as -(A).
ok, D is -482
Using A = 482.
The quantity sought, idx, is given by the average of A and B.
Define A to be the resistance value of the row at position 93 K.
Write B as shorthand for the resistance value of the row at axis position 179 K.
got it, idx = 17.1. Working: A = 17.9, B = 16.3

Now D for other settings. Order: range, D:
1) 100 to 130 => -514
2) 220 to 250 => -579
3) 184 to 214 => -501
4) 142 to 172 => -366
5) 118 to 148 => -466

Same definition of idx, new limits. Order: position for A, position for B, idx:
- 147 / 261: 14.0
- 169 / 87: 15.7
